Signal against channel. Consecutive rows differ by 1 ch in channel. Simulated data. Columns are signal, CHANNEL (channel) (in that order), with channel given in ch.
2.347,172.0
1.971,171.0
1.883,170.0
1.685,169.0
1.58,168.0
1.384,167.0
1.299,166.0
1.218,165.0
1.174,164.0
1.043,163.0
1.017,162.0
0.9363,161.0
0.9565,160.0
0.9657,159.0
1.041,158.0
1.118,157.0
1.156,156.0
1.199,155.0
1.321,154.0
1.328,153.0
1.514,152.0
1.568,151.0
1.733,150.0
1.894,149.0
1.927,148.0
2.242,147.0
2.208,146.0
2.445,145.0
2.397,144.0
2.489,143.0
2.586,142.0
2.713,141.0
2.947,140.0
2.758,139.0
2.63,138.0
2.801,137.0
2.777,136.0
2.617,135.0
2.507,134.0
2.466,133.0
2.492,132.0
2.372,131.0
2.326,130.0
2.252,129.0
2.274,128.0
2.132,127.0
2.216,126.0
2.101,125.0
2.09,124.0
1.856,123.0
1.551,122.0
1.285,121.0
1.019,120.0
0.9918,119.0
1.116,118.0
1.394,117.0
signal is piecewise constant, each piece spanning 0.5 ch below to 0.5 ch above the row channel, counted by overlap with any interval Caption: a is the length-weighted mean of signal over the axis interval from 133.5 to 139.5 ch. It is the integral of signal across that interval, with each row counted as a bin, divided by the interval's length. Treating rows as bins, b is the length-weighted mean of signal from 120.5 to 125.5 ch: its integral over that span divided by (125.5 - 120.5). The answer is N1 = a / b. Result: 1.51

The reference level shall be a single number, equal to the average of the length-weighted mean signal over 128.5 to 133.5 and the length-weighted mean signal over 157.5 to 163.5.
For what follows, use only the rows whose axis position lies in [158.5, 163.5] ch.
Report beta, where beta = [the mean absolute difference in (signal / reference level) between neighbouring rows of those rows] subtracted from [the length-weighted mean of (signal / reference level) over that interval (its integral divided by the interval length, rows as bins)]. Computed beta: 0.56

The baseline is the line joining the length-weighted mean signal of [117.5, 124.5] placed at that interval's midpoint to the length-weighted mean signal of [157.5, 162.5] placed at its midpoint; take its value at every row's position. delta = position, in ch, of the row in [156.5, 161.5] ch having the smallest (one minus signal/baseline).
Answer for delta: 157.0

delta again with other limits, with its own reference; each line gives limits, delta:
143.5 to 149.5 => 145.0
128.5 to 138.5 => 137.0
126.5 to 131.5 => 131.0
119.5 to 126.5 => 126.0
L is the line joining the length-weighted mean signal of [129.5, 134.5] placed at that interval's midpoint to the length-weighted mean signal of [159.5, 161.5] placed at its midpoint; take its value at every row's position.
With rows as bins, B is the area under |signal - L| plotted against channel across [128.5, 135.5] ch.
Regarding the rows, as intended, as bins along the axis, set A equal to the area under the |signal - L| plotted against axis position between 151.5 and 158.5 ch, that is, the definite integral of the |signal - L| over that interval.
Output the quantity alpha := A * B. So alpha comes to 0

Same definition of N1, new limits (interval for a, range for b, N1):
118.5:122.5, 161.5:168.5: 0.97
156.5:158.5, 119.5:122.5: 0.84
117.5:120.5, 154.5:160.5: 0.97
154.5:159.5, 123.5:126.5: 0.51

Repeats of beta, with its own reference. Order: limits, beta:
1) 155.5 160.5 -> 0.59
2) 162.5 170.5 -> 0.76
